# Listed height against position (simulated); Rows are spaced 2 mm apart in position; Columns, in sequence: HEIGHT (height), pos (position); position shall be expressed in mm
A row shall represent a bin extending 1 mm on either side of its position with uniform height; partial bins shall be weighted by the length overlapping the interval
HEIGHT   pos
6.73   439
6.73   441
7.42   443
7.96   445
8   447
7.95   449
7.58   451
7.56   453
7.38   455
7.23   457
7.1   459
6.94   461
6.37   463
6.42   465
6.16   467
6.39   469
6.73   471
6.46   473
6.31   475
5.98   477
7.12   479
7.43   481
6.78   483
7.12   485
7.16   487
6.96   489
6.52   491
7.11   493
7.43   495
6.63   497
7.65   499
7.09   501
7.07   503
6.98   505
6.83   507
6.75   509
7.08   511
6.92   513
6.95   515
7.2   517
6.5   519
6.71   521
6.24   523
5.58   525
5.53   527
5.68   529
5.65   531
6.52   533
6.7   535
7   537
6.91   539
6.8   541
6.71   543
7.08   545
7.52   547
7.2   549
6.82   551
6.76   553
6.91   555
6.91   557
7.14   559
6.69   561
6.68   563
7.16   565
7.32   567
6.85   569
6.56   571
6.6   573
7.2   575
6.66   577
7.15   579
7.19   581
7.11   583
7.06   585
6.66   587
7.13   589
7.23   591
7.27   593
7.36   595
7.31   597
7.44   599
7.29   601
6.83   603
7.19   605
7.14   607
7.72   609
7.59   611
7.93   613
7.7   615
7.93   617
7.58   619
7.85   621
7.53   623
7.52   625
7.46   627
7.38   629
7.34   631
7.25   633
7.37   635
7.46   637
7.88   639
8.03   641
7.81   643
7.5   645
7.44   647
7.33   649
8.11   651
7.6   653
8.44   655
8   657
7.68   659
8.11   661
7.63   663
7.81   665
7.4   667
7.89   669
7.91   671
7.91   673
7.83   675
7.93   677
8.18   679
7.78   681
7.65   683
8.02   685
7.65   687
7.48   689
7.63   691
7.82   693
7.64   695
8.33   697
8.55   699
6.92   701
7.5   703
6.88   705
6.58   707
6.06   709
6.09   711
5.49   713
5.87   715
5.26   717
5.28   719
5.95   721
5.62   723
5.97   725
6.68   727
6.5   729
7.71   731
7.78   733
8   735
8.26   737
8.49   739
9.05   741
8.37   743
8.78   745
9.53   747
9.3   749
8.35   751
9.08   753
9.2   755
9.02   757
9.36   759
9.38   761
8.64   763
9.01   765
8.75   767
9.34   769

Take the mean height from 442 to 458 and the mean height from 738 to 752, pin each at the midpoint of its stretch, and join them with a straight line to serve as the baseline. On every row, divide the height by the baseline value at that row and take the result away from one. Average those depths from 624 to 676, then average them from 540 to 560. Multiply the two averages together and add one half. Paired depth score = 0.512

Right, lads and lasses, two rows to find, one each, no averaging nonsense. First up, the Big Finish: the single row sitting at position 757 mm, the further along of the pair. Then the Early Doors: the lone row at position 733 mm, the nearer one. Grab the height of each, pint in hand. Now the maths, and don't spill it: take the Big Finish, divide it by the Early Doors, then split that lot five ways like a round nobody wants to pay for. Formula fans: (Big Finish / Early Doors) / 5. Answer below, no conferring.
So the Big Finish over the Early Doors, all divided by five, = 0.23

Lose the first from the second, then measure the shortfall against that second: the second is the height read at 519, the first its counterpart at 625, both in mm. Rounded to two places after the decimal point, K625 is -0.16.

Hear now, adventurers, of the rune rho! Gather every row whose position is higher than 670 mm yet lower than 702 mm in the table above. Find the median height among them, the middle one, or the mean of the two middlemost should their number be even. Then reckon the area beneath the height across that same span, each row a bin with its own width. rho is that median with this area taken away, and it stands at -243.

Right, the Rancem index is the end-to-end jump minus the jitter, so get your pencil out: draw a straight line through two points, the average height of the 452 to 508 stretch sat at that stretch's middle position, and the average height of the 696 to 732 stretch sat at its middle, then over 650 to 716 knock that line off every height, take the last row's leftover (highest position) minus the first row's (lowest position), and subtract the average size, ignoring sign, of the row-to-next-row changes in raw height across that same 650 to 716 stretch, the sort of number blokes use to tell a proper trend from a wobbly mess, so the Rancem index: -2.5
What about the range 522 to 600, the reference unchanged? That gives 1.1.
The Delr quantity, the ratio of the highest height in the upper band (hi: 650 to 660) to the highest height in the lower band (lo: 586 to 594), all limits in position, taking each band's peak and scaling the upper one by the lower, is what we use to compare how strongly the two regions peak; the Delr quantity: 1.16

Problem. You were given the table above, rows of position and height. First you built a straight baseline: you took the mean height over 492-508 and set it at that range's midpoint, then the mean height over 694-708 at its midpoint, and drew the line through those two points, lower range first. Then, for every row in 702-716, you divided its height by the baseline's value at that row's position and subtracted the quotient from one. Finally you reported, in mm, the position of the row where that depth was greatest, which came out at 713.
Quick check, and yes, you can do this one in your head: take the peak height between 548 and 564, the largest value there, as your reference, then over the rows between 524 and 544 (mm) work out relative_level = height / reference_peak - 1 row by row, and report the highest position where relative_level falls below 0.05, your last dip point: 543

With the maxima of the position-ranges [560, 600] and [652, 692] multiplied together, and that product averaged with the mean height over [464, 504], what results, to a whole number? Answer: 35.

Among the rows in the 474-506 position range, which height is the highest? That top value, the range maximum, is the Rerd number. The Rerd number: 7.65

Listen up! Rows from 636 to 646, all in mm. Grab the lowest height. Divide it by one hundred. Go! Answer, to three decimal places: 0.075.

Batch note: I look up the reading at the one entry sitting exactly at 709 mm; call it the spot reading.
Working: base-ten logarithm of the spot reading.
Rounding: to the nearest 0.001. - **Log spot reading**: 0.782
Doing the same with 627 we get 0.873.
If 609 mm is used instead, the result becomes 0.888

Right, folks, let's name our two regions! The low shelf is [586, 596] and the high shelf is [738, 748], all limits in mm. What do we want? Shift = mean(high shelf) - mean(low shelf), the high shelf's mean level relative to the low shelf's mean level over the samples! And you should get 1.7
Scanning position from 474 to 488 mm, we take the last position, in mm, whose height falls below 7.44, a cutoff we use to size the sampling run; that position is 487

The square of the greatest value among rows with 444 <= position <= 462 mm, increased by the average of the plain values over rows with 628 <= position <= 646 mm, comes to 72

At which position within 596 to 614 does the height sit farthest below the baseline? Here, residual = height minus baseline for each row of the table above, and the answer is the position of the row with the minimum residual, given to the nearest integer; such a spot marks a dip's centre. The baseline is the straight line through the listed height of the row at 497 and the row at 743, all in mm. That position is 603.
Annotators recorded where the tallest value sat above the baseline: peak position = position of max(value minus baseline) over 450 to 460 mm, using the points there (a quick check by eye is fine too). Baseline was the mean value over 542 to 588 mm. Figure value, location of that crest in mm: 451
